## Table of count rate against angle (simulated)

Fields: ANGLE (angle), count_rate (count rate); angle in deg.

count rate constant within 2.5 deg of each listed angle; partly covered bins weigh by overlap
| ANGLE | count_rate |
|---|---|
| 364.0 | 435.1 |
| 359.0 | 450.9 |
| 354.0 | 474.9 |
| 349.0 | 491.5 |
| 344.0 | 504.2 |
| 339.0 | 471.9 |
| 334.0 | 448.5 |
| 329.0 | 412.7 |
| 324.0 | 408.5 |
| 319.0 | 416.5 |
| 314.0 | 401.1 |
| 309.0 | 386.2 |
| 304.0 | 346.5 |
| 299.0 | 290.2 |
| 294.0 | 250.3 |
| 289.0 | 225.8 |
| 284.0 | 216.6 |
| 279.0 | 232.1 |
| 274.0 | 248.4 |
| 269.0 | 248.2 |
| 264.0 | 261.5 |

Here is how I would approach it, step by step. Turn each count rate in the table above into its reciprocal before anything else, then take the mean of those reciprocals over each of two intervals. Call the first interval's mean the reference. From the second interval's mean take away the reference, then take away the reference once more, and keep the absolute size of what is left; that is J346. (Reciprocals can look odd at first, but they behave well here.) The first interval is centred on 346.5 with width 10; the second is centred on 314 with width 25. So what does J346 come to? 0.0015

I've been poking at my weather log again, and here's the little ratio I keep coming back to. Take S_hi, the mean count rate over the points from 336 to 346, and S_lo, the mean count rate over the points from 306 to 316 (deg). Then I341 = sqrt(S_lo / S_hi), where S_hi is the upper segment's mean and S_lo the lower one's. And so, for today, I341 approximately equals 0.90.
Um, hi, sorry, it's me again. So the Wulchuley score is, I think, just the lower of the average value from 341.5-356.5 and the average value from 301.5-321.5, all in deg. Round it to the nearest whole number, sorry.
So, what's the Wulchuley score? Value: 388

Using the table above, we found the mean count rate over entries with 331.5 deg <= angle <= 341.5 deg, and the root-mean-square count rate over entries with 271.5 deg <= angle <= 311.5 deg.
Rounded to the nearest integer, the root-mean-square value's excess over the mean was -180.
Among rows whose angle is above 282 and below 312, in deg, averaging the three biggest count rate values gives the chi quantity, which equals 341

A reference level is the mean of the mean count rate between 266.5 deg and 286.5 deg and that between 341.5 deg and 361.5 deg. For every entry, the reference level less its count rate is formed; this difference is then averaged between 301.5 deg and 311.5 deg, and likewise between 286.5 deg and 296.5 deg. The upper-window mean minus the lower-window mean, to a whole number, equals -128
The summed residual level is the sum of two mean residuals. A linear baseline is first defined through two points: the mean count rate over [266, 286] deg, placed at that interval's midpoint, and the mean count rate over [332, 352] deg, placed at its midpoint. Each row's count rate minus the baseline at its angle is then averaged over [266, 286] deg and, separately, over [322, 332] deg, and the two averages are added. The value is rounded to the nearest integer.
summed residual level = -12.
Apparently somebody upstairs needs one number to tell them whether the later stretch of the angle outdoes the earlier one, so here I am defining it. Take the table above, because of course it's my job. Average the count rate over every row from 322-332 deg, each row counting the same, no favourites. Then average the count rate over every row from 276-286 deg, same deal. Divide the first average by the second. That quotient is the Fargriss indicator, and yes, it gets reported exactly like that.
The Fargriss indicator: 1.83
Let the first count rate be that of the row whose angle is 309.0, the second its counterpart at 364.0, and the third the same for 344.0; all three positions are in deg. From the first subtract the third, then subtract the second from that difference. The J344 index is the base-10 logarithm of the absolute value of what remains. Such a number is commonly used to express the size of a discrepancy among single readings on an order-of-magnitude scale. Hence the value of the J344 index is 2.74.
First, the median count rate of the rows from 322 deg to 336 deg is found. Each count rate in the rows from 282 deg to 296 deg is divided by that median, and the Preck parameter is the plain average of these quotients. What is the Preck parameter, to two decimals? 0.56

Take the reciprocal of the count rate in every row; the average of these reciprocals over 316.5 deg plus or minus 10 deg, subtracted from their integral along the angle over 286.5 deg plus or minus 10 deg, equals 0.084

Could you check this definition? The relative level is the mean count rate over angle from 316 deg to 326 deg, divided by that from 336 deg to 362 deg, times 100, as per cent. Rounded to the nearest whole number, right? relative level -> 86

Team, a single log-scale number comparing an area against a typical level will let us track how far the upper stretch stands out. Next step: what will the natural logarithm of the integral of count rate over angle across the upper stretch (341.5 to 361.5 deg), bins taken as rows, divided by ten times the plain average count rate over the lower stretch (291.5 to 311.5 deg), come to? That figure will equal 1.10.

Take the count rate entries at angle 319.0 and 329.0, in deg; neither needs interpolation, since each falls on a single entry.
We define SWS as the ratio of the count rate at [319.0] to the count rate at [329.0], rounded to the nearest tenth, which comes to 1.0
